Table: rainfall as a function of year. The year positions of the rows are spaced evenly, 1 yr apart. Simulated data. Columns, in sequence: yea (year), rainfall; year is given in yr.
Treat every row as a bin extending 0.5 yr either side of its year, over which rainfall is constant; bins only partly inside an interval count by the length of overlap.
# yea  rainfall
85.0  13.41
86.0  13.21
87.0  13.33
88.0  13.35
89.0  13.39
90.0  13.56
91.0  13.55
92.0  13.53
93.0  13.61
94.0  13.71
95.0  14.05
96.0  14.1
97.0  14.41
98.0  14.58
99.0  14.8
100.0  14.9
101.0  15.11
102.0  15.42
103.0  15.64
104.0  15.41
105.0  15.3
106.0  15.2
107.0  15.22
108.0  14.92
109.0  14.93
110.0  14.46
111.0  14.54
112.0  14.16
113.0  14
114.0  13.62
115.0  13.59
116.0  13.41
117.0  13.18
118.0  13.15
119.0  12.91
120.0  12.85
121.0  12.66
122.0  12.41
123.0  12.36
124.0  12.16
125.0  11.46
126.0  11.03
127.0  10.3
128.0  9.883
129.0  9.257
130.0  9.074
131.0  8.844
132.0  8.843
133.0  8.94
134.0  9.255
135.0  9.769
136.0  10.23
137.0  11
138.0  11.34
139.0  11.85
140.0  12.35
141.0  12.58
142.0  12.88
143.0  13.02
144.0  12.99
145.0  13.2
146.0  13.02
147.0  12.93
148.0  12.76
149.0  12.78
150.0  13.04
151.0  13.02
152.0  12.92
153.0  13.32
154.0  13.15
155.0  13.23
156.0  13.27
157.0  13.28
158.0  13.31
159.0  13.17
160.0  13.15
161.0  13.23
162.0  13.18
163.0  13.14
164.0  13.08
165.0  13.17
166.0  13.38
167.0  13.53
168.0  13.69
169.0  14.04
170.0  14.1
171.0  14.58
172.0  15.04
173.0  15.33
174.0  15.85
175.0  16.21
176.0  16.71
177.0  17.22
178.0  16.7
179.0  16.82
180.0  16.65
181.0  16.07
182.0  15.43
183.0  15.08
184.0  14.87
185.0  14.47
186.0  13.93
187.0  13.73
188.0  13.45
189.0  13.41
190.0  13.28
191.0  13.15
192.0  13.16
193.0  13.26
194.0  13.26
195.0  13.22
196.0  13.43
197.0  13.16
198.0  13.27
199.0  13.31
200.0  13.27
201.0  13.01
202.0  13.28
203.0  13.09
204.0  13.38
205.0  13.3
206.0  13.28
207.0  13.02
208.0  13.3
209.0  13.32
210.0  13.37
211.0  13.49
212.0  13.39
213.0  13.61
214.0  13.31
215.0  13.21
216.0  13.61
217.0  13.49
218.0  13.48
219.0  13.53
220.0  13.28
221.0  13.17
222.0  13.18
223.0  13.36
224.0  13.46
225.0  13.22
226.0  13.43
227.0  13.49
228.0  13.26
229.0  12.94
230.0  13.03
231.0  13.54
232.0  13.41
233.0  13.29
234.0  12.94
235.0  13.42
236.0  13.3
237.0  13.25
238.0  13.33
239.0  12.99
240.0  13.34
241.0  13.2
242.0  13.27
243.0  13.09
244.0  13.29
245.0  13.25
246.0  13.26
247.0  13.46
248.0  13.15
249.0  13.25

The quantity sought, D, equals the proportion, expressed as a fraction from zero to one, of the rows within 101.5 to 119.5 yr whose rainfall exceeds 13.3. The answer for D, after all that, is 0.8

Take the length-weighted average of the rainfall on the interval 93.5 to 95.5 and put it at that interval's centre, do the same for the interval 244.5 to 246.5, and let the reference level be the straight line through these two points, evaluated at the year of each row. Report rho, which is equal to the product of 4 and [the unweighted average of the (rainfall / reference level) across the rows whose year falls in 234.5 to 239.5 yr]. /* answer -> 3.99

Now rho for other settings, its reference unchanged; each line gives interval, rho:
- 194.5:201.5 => 3.94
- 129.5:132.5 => 2.60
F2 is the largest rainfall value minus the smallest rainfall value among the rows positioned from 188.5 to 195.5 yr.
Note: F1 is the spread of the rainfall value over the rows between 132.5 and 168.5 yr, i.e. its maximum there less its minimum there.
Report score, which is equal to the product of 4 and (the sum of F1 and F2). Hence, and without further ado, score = 20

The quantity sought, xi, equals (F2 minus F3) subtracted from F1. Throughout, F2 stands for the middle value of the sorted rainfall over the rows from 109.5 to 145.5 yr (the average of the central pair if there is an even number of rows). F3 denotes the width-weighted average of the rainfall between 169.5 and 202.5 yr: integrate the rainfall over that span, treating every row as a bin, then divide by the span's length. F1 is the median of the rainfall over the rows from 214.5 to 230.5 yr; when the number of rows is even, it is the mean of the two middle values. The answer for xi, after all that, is 15.4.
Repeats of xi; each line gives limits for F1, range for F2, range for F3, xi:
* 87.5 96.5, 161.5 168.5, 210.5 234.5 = 13.7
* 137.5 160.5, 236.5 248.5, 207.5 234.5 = 13.1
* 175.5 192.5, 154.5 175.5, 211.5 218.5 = 15.0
